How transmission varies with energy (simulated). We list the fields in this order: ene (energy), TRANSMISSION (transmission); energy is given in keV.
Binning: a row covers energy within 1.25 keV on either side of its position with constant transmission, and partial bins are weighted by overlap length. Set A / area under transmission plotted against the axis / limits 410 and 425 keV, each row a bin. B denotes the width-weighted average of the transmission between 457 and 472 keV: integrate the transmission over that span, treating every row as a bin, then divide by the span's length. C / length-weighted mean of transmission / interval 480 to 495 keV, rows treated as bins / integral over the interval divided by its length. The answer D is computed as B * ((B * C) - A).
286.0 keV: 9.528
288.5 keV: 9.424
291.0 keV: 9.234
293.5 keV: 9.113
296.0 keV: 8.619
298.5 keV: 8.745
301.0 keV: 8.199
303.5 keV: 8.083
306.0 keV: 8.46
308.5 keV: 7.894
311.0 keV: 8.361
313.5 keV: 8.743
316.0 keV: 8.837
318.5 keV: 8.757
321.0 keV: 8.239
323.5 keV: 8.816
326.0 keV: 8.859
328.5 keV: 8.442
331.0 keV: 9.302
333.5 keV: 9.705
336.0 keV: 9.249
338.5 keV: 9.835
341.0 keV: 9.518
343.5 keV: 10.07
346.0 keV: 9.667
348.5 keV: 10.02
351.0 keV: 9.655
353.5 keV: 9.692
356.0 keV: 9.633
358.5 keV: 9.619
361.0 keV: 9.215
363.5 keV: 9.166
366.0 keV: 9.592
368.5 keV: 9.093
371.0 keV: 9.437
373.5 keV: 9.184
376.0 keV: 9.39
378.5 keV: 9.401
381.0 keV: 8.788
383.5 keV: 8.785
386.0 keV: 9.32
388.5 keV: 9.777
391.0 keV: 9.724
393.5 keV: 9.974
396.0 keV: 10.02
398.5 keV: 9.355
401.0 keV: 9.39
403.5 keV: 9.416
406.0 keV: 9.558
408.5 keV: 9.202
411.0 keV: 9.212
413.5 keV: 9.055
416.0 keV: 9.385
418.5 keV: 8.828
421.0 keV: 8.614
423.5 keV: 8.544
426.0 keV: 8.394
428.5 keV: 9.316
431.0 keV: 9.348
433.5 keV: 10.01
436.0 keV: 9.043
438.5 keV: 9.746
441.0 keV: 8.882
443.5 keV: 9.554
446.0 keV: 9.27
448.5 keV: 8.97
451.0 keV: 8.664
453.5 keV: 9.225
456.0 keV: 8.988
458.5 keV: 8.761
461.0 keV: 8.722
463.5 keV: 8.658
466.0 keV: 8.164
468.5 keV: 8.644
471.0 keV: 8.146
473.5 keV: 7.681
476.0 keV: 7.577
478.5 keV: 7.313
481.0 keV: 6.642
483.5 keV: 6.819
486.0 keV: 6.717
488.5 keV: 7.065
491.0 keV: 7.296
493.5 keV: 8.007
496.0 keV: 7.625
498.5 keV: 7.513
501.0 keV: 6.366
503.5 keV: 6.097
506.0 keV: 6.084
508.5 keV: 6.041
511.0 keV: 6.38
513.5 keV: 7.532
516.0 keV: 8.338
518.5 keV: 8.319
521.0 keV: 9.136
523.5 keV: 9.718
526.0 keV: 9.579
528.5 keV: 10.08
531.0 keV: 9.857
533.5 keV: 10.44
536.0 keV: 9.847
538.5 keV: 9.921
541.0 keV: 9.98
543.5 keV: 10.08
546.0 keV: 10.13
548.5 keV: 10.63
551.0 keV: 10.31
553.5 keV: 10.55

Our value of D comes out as -625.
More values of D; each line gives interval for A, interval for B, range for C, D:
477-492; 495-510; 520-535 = -264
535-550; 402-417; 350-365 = -588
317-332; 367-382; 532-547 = -351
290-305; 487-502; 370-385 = -459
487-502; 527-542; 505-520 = -381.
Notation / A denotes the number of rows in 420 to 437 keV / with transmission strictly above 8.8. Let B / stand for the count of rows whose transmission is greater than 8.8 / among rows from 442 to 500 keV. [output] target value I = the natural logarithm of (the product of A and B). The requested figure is 3.0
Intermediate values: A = 4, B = 5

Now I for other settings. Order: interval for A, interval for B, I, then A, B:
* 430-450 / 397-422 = 4.3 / 8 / 9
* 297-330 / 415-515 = 3.7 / 3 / 13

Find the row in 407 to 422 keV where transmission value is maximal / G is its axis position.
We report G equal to 416.0 keV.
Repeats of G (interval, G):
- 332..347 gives 343.5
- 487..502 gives 493.5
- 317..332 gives 331.0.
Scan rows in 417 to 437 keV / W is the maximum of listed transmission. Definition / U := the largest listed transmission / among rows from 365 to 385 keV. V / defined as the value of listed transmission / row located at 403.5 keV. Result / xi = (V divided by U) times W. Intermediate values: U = 9.592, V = 9.416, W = 10.01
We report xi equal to 9.8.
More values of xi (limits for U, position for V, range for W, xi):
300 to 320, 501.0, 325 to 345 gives 7.3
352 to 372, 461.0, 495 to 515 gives 6.9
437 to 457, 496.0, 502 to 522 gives 7.1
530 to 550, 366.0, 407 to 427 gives 8.5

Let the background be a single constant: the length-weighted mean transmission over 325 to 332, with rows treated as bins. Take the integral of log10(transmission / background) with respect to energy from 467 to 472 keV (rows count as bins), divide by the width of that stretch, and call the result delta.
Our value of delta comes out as -0.02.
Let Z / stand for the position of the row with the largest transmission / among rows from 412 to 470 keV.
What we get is 433.5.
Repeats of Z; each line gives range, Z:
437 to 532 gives 528.5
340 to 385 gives 343.5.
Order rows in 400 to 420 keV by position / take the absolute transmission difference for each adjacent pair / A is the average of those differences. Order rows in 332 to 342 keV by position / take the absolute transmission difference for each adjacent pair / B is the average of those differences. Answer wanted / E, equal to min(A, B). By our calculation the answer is 0.23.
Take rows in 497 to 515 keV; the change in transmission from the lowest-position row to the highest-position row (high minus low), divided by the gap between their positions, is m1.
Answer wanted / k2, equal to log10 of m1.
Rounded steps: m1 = 0.001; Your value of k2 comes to -2.90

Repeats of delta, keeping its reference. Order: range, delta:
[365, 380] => 0.02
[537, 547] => 0.05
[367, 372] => 0.02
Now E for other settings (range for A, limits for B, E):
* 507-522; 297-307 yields 0.35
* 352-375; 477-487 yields 0.26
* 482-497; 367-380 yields 0.20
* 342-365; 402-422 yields 0.21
